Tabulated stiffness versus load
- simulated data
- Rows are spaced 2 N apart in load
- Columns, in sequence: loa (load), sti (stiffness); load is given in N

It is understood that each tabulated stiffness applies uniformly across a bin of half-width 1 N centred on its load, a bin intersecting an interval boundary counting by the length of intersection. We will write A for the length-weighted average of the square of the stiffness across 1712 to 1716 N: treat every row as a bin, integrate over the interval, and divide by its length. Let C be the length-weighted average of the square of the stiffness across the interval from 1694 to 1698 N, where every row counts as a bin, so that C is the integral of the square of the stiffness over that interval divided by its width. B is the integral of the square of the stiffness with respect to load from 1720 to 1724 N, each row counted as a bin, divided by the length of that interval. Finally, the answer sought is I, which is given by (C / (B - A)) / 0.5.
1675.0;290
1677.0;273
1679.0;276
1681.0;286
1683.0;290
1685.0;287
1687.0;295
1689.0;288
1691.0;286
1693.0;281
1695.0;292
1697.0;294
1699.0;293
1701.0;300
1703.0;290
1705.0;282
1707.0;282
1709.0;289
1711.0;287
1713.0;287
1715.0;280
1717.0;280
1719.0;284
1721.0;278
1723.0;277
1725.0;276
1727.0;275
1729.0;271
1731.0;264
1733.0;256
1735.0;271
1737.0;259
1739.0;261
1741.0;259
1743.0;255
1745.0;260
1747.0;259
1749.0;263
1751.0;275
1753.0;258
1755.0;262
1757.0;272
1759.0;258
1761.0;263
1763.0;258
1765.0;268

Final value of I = -51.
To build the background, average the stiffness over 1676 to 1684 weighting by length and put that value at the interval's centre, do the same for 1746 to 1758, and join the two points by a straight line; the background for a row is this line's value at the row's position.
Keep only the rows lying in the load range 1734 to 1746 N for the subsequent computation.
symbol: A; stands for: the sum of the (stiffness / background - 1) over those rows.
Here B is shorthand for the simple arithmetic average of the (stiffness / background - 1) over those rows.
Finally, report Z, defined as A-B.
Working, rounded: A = -0.15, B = -0.025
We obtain -0.13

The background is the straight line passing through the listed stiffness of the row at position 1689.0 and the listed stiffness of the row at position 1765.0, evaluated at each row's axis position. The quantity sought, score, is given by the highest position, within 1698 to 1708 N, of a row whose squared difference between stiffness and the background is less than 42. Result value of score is 1707.0 N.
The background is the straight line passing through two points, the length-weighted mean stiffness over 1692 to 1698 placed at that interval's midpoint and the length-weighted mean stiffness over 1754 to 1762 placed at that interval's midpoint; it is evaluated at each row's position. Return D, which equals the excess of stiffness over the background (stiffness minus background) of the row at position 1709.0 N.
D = 6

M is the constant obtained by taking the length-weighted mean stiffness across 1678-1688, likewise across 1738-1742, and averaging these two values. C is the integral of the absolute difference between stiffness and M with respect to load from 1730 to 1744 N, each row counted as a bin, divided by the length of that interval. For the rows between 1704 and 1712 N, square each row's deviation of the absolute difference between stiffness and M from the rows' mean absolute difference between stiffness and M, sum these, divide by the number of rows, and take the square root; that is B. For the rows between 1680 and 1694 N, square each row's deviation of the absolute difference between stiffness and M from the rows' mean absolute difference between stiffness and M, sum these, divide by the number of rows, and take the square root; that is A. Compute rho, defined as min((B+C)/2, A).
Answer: 4.0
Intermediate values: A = 4.0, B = 3.1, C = 13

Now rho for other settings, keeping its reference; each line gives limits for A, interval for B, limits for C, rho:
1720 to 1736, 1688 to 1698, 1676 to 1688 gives 5.1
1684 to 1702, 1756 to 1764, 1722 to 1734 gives 5.4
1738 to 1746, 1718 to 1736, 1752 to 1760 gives 2.3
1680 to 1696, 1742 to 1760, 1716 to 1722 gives 4.0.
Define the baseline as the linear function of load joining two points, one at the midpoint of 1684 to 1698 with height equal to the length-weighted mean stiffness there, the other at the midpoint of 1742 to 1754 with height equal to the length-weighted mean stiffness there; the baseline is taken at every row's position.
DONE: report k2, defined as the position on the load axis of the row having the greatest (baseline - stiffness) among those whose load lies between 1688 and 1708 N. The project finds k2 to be 1693.0 N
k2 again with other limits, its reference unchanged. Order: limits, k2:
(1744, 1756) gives 1747.0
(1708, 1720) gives 1715.0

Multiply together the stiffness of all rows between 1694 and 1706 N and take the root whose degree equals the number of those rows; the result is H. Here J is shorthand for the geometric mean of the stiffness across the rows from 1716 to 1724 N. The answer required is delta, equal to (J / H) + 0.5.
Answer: 1.46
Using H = 292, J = 280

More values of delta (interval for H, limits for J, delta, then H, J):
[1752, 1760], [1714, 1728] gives 1.56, 262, 279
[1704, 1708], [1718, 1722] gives 1.50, 282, 281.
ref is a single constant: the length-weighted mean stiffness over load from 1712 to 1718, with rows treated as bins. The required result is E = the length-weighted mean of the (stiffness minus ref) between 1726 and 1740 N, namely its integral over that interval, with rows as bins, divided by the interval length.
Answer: -17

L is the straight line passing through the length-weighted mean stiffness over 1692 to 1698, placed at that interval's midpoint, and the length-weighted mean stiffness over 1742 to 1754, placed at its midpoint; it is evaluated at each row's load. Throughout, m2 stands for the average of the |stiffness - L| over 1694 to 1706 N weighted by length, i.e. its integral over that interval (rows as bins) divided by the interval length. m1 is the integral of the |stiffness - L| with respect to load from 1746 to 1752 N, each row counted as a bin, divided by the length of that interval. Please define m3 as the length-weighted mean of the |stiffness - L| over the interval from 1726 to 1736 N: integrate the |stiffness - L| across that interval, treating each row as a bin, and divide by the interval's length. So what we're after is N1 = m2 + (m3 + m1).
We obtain 17.8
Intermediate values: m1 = 6.6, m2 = 6.0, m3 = 5.1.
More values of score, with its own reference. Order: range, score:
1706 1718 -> 1717.0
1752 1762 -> 1761.0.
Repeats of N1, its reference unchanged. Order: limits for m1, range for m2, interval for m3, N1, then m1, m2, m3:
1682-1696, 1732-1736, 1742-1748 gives 18.3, 5.1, 8.0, 5.2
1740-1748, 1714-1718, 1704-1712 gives 11.3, 5.5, 1.8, 4.0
